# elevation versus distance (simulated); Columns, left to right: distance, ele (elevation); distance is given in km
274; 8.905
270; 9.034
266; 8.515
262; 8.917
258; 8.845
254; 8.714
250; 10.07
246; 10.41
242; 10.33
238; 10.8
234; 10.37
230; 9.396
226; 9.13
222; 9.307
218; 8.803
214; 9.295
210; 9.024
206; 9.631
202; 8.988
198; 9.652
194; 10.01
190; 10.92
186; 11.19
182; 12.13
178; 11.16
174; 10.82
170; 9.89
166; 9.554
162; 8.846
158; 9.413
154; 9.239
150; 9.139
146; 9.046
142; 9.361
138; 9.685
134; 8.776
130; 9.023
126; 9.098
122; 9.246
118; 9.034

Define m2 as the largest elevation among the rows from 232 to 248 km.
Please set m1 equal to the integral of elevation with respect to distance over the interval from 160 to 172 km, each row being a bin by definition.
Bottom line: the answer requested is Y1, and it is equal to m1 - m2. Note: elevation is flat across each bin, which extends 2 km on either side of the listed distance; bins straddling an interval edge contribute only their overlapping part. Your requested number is 102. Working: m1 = 113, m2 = 10.8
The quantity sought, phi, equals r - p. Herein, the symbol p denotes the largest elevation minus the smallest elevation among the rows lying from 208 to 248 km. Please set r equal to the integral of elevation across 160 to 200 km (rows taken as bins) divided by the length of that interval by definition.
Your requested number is 8.42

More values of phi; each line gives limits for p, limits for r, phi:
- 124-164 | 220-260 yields 8.83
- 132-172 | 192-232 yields 8.21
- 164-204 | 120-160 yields 6.06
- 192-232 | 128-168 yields 8.00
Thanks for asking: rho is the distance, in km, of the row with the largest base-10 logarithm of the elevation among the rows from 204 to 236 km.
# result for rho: 234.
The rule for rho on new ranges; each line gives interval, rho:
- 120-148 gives 138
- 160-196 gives 182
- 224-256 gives 238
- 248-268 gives 250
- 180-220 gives 182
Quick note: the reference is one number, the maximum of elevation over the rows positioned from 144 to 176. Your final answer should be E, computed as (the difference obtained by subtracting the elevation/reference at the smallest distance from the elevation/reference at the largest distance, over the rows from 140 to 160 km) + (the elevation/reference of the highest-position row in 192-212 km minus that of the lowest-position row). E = -0.09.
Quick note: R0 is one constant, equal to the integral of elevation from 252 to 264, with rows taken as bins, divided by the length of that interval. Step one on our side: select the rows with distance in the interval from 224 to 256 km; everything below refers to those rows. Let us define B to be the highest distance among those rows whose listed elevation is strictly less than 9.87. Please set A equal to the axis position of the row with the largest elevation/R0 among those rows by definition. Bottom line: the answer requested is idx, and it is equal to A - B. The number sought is -16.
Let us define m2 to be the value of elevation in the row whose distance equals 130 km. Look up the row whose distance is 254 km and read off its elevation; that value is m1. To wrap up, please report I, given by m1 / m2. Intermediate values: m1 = 8.714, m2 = 9.023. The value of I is 0.97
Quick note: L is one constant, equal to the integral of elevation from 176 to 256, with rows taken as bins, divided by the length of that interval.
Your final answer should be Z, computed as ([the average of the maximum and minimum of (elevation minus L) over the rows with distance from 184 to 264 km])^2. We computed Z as 0.00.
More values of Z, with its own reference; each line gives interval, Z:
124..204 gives 0.24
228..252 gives 0.02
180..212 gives 0.35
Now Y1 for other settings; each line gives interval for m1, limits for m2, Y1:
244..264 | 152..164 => 178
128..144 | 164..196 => 135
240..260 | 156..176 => 183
